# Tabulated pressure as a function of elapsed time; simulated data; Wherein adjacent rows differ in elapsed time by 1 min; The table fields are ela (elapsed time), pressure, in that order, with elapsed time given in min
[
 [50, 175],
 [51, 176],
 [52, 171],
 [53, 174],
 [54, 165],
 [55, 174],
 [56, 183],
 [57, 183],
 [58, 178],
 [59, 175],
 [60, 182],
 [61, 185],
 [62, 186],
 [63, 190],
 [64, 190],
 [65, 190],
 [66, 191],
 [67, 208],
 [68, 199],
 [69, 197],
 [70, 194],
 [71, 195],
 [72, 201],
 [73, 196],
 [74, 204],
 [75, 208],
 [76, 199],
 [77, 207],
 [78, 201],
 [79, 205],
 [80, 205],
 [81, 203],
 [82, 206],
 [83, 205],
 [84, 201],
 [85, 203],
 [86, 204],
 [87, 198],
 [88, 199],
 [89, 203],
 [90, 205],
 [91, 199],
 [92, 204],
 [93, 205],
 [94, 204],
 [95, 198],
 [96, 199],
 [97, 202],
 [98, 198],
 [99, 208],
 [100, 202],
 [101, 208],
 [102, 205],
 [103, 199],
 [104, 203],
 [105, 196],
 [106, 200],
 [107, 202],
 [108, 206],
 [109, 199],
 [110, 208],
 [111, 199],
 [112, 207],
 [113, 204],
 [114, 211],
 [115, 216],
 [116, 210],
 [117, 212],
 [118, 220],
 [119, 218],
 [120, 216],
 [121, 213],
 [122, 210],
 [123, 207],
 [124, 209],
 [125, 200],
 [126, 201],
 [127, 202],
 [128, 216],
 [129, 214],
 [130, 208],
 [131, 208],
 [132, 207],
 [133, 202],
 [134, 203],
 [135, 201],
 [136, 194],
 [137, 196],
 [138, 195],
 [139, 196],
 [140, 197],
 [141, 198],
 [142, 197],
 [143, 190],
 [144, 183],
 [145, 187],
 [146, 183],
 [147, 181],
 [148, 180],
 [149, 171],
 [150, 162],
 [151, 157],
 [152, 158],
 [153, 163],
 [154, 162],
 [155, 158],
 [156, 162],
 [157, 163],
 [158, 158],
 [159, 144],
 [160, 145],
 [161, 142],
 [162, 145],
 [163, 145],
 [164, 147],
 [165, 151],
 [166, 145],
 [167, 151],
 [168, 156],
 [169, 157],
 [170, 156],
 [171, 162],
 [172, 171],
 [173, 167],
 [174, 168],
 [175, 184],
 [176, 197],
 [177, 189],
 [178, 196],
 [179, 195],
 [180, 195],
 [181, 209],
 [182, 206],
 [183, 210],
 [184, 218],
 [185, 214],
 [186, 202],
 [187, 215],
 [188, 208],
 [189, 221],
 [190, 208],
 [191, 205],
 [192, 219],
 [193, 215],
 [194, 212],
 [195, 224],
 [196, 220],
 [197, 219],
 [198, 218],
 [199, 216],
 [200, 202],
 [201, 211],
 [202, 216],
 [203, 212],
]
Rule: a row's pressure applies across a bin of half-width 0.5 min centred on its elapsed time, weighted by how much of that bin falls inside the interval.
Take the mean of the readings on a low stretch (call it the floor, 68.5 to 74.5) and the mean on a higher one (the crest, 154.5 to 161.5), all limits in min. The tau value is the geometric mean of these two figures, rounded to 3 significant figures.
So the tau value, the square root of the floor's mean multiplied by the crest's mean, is 174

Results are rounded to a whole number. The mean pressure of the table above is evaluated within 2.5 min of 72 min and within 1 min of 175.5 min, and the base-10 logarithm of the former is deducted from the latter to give 188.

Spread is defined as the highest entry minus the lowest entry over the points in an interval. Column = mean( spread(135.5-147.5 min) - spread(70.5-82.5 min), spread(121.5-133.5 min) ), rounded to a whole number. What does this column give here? 10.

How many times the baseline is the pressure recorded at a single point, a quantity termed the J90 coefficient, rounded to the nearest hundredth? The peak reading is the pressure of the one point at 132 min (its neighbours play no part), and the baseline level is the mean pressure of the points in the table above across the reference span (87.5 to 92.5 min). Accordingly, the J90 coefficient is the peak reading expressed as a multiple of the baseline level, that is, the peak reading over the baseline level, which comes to 1.02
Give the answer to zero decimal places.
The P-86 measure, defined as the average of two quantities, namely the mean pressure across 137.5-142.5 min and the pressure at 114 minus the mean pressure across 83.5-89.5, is 103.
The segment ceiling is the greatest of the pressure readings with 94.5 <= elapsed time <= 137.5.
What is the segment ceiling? 220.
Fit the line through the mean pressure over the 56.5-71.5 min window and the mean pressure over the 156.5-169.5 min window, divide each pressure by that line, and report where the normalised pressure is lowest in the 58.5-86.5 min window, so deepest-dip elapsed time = 59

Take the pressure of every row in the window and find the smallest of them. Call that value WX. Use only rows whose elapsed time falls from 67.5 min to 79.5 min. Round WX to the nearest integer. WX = 194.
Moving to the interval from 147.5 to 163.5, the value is 142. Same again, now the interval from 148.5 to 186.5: 142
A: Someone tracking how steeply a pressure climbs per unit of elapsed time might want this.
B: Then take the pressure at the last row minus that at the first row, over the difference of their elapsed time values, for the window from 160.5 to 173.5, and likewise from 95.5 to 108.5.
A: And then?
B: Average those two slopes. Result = 1.3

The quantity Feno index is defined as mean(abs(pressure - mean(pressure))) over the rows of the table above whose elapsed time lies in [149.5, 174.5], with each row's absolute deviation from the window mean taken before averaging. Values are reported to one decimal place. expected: 7.0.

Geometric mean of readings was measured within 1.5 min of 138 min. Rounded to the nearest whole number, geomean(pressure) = 196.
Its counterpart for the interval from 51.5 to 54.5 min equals 170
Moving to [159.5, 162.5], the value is 144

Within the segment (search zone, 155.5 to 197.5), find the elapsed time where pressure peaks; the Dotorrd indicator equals 195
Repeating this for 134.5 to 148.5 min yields 135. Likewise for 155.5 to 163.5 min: 157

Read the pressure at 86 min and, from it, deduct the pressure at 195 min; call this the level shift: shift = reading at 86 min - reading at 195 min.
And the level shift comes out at -20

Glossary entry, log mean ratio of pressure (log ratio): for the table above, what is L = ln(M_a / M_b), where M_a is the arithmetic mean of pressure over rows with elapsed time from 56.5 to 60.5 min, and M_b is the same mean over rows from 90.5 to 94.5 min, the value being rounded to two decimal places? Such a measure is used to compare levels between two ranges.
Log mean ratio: -0.12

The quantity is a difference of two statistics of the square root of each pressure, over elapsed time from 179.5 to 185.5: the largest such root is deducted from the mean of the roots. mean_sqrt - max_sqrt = -0.32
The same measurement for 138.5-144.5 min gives -0.16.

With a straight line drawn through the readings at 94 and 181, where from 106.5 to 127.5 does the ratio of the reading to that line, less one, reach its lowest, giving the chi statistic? 111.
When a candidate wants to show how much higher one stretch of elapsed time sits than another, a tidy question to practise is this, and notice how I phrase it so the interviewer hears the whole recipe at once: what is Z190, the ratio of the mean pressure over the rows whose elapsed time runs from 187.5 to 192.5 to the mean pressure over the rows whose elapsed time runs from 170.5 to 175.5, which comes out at 1.25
